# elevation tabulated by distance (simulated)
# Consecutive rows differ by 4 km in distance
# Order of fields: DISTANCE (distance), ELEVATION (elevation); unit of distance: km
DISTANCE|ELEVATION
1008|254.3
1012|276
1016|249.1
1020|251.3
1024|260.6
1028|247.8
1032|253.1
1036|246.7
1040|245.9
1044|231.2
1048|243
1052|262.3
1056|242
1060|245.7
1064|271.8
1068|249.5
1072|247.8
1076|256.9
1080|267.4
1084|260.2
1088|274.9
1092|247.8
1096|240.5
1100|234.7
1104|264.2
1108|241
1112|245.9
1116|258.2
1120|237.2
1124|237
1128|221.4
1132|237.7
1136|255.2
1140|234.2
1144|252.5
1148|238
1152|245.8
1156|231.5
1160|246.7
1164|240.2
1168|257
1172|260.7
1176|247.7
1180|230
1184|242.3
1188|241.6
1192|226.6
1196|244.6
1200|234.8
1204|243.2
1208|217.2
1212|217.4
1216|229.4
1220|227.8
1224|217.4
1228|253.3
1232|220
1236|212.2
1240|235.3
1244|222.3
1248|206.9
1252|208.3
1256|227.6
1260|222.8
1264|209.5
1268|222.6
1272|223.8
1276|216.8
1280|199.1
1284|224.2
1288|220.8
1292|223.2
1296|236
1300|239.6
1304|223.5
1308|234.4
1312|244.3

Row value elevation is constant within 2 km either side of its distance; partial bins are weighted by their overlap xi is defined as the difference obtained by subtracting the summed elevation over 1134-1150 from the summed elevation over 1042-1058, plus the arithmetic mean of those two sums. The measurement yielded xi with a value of 978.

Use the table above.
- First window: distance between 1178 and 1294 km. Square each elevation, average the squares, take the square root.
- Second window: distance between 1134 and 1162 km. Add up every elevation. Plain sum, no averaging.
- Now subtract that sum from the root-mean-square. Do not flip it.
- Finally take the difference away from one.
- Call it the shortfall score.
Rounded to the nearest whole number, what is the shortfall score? 1480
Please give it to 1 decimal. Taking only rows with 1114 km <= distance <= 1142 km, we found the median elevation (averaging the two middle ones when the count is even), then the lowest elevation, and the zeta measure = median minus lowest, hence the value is 15.8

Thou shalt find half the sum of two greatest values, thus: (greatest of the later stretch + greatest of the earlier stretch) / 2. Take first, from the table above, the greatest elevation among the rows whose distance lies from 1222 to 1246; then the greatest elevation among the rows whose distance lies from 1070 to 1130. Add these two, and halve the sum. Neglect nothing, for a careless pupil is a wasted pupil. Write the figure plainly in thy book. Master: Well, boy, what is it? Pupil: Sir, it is 264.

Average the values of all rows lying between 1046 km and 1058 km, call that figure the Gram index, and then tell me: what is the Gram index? 249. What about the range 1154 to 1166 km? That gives 239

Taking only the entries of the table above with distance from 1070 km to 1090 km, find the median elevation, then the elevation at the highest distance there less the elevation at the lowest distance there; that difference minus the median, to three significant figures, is -233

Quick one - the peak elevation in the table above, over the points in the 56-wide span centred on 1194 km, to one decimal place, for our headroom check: 260.7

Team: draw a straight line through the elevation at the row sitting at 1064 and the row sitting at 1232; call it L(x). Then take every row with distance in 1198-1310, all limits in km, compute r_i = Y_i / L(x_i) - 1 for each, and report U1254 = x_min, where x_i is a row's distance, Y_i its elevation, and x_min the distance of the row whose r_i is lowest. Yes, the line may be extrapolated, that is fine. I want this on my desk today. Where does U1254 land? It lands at 1208 km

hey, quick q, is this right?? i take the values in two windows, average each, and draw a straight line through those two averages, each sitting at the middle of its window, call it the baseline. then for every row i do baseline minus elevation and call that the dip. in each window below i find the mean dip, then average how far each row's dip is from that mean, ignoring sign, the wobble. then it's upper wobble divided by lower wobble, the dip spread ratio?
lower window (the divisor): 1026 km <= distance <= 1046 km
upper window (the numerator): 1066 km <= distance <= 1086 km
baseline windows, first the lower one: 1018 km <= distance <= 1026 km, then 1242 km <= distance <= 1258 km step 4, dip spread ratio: 1.4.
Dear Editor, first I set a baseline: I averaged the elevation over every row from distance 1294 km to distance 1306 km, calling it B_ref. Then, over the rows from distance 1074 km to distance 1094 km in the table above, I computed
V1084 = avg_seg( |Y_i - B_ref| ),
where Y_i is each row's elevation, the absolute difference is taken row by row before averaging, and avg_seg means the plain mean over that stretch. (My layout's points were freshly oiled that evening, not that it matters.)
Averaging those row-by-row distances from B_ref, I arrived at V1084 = 28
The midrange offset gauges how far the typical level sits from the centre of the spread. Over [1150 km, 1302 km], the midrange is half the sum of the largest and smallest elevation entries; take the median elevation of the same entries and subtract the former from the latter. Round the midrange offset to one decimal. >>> -2.2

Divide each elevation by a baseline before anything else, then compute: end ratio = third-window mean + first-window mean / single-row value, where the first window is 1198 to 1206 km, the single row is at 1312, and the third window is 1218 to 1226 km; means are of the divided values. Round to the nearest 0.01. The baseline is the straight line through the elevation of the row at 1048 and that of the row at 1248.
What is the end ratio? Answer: 1.94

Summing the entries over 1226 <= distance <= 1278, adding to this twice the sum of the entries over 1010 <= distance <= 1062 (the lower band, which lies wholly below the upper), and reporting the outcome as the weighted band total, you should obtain 9391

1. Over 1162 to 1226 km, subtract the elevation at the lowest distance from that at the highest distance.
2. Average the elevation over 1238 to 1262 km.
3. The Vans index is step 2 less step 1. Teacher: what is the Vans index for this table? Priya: 243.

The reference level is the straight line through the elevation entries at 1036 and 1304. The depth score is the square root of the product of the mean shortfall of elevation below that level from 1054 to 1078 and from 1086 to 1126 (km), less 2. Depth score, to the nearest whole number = 6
